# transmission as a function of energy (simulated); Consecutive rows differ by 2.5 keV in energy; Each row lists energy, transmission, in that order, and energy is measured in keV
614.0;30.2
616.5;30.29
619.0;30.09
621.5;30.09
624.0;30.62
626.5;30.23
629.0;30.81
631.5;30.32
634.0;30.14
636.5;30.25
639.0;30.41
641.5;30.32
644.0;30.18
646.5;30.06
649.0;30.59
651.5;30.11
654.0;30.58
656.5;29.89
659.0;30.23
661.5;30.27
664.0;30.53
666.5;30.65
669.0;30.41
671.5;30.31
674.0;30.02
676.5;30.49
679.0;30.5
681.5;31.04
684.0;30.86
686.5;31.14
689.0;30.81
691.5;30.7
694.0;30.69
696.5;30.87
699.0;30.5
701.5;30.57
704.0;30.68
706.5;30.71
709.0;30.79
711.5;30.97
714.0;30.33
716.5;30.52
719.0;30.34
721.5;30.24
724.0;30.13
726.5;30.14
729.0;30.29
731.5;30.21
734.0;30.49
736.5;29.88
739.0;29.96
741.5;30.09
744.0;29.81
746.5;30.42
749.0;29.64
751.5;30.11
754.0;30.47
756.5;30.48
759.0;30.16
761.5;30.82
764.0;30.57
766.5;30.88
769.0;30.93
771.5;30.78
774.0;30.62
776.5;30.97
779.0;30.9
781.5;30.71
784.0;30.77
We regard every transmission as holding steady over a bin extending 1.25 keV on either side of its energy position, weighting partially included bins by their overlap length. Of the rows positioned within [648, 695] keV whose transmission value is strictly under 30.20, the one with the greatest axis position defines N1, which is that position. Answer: 674.0 keV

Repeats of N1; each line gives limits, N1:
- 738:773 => 759.0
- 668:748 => 744.0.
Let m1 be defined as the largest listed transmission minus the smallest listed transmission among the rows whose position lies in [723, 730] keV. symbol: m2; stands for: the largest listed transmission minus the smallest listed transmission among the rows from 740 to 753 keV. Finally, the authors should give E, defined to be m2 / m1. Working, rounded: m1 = 0.16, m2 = 0.780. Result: 4.9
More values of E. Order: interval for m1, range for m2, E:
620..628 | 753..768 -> 1.4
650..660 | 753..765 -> 1.0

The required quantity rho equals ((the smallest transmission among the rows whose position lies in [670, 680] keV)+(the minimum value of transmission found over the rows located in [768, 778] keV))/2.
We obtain 30.3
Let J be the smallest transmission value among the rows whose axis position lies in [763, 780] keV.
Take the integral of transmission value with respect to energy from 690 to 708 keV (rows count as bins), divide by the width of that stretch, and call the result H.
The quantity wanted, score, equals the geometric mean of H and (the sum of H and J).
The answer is 43.3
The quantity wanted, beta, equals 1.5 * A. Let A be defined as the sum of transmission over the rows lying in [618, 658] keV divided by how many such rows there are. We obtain 45.4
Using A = 30.3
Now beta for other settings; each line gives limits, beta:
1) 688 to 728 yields 45.8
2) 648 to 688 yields 45.7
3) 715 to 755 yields 45.3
